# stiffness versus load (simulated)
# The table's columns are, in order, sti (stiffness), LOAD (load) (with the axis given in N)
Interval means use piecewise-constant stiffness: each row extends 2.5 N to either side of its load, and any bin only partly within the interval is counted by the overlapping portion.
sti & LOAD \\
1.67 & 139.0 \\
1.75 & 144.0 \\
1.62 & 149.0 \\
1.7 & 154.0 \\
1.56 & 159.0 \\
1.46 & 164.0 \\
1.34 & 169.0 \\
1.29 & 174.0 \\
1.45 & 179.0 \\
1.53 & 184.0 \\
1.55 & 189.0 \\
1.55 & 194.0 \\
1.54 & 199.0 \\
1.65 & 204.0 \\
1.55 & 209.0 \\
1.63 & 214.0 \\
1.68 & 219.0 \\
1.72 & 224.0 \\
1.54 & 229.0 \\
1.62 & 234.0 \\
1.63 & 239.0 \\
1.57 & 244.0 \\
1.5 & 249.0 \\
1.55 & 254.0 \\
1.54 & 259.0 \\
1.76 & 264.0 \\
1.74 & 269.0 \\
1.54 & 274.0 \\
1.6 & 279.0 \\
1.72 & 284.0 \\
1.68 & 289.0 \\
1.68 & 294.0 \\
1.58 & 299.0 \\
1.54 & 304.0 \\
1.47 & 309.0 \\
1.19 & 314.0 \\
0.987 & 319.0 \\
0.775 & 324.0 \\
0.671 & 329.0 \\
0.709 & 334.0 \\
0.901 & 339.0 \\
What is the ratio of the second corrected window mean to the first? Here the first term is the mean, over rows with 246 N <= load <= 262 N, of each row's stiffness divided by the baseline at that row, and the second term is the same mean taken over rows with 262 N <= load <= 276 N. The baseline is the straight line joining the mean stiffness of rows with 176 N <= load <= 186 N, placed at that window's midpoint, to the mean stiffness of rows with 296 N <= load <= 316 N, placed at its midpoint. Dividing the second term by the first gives 1.10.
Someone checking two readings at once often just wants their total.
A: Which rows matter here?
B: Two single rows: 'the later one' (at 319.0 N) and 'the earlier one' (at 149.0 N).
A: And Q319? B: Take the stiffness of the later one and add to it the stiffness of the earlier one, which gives 2.6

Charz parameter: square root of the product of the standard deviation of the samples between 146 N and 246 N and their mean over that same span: 0.41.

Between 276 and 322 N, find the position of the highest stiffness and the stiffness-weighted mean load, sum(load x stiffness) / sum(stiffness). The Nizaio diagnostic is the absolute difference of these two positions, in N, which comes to 13.3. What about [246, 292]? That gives 5.4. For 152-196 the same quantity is 19.9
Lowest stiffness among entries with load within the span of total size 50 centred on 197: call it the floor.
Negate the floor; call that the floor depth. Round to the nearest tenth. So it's -1.3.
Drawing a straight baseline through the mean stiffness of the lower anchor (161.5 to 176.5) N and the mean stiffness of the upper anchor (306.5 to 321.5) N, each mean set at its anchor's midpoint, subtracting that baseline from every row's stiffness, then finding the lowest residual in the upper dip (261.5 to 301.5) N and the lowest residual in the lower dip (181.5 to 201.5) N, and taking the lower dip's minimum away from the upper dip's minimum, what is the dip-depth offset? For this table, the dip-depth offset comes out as 0.10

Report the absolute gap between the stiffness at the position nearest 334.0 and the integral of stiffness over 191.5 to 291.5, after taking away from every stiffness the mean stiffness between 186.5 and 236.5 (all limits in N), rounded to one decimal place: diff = 2.1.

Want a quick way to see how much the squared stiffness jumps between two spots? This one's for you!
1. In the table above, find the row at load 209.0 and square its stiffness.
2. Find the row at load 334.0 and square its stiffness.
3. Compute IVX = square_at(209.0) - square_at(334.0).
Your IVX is 1.9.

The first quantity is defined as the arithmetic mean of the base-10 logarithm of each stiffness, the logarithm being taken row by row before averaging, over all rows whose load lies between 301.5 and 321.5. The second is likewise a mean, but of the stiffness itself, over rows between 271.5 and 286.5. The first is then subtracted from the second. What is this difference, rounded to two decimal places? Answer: 1.51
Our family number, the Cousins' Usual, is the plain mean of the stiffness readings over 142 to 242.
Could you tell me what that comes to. 1.57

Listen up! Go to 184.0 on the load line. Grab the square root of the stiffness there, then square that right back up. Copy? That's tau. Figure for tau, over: 1.53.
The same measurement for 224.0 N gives 1.72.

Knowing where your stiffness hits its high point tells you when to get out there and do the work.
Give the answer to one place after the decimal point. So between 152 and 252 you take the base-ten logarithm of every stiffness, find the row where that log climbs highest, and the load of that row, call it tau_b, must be 224.0 N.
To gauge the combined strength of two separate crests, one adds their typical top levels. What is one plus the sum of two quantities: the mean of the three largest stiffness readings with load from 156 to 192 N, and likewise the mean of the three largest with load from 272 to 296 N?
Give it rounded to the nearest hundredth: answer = 4.24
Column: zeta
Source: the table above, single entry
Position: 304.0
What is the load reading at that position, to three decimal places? 1.540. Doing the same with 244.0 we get 1.570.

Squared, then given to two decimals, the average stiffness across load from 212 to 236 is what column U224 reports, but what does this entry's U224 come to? 2.68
